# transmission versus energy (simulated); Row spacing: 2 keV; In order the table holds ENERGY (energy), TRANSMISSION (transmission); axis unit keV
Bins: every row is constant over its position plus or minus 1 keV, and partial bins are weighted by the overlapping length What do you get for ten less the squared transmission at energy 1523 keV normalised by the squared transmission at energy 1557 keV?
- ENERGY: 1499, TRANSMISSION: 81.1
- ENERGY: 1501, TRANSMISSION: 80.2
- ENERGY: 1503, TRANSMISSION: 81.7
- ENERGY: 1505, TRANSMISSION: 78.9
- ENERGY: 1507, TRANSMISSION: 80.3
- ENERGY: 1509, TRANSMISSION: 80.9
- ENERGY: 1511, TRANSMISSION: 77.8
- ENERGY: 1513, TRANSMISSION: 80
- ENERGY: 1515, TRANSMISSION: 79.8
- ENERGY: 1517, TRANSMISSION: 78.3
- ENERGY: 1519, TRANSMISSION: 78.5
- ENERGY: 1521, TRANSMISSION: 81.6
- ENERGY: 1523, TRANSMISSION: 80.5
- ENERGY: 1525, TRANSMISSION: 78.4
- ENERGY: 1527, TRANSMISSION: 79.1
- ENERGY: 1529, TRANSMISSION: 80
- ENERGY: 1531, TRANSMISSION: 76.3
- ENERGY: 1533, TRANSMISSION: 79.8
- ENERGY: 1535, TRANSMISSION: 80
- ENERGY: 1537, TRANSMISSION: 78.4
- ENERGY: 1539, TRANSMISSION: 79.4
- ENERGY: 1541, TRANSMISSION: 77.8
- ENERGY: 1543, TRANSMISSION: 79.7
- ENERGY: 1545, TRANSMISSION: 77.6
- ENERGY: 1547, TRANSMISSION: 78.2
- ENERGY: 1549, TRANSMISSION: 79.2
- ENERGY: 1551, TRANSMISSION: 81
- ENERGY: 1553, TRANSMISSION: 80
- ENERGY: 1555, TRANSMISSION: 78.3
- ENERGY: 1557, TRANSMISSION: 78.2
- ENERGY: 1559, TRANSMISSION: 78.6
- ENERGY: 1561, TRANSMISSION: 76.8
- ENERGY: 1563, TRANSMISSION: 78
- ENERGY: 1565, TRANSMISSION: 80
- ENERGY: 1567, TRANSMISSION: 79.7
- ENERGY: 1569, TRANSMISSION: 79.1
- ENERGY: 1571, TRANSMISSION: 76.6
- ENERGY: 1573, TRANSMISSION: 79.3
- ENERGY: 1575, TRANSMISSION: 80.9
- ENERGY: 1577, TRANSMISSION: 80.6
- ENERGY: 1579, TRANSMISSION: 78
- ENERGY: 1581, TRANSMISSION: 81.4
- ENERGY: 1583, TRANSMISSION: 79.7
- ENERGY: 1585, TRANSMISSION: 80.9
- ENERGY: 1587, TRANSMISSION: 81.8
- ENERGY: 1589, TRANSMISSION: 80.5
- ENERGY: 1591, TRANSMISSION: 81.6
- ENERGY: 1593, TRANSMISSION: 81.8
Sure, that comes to 8.94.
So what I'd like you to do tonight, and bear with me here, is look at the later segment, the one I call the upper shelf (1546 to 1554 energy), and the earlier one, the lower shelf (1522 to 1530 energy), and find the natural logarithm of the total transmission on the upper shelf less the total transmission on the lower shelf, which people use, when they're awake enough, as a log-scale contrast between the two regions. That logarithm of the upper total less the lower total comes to -0.92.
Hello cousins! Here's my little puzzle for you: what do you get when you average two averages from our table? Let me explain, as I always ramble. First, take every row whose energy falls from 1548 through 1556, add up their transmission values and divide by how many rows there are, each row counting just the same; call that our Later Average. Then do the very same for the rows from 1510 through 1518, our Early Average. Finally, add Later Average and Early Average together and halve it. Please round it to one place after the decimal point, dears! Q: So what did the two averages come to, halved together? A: 79.3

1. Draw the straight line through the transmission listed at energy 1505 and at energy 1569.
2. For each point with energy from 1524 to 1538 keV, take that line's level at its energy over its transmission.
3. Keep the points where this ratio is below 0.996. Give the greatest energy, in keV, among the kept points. 1535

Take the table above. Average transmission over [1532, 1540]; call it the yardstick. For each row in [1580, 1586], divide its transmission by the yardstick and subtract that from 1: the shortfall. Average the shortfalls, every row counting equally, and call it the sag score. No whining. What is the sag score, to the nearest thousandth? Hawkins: -0.016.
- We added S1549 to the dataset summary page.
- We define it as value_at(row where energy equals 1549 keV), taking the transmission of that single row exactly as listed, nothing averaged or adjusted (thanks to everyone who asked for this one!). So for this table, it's 79.2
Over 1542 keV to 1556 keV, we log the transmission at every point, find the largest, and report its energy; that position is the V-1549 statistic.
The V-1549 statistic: 1551 keV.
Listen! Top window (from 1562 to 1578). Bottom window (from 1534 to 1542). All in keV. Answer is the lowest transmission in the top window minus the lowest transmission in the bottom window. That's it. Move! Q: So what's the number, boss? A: -1.2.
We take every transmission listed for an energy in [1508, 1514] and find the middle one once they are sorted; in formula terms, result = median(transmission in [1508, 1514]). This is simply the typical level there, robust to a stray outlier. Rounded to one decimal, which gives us 80.0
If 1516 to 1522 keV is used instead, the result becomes 78.5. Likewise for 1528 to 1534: 79.8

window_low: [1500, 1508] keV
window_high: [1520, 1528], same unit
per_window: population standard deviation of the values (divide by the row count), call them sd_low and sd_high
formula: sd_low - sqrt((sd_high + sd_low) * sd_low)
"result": -0.50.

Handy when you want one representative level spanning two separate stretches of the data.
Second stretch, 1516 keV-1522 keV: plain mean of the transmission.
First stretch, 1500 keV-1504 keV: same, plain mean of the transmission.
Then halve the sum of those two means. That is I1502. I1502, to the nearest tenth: 80.2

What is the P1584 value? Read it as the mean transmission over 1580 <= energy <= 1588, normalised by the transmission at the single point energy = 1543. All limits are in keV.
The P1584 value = 1.02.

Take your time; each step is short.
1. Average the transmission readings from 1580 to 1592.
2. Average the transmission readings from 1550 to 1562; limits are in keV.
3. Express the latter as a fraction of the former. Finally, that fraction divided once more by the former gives 0.0120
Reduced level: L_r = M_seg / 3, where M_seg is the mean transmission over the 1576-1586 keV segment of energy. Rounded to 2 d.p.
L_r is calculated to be 26.71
